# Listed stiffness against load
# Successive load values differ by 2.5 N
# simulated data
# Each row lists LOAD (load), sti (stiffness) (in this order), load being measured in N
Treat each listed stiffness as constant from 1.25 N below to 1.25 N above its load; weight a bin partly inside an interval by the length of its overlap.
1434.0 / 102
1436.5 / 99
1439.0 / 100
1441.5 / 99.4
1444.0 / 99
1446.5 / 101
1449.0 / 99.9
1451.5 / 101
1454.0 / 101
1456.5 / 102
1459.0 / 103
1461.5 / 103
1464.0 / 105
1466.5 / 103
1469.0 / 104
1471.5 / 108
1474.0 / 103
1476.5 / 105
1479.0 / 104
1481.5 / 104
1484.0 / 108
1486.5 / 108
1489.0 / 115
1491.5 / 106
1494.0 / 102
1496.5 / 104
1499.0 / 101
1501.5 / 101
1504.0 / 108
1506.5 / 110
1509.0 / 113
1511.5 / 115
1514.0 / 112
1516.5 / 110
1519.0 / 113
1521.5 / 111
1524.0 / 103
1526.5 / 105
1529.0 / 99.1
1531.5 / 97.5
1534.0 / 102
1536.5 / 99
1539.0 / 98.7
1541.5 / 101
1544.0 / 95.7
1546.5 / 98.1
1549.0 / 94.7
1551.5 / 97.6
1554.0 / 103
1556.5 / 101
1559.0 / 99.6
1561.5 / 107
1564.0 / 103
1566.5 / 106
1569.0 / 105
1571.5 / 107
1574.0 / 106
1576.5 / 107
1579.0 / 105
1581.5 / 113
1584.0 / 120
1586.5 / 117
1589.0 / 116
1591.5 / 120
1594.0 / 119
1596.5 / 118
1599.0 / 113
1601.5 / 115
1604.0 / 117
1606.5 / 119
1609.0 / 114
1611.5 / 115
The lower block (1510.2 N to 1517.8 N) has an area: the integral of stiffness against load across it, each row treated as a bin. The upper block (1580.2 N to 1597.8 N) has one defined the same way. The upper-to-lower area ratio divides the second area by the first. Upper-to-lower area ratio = 2.4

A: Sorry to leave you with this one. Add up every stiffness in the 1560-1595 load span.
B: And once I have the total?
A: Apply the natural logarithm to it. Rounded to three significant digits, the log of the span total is 7.35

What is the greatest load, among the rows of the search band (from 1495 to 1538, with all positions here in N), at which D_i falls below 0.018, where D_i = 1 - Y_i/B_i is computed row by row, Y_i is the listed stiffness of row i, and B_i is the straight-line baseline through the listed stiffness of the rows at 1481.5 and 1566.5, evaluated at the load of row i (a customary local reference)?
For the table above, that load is 1526.5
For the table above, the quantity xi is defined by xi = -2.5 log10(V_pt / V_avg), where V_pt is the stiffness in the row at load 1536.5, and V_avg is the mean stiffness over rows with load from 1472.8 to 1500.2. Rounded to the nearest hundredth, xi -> 0.07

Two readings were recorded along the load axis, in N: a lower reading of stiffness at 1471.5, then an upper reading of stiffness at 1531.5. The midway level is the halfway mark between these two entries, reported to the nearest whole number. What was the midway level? 103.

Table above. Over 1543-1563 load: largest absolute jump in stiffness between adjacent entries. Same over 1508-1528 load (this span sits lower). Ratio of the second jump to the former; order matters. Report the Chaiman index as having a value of 1.1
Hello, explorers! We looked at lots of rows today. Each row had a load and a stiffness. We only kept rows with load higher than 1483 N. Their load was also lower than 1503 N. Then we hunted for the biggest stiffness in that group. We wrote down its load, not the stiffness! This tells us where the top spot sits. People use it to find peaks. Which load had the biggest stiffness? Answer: 1489.0 N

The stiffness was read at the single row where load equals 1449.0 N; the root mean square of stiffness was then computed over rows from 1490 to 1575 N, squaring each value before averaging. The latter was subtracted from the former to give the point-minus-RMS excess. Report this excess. -4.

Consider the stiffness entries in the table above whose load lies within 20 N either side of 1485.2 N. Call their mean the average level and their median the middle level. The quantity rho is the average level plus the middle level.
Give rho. 209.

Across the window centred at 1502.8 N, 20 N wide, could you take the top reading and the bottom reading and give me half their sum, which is 108.0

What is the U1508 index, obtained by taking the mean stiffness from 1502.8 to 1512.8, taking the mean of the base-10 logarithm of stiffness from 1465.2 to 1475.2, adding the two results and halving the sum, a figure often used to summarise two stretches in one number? 56.8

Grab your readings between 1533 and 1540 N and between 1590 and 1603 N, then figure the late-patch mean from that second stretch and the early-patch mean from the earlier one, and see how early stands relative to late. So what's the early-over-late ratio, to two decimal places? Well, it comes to 0.85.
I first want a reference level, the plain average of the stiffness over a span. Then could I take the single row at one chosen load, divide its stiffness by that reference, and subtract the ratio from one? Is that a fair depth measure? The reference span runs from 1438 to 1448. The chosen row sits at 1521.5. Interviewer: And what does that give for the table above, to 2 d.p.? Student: -0.11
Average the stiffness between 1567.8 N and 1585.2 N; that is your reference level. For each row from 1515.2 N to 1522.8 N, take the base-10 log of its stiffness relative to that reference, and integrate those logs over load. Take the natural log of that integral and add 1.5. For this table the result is -1.2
